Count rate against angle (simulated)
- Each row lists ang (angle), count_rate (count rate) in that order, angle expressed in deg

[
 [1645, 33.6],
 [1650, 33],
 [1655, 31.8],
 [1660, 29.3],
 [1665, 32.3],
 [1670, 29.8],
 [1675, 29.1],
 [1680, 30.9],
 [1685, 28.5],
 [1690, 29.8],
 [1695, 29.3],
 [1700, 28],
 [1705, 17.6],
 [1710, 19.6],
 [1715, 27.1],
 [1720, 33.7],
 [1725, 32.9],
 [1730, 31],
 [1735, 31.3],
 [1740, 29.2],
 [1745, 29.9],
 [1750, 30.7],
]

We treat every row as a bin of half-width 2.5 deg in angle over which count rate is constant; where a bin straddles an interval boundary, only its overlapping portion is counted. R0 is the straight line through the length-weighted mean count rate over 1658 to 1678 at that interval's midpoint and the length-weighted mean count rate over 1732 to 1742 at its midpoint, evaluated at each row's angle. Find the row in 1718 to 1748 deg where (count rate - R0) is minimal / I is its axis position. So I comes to 1740 deg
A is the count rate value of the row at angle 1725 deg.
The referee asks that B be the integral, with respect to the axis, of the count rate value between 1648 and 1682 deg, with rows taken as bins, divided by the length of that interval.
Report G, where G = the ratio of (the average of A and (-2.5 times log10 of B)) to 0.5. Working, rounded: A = 32.9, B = 30.9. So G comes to 29.2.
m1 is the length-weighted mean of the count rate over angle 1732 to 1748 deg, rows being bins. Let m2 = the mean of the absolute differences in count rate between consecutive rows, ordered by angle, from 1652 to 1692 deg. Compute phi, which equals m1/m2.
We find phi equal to 15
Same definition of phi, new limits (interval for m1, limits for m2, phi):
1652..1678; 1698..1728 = 6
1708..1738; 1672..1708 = 10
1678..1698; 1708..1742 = 9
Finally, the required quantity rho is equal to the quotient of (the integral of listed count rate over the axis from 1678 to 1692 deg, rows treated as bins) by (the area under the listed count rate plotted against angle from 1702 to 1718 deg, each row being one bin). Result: 1.2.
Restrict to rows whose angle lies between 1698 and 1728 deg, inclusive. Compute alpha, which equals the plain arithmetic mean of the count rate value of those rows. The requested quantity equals 26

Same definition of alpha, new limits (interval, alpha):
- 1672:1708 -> 28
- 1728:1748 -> 30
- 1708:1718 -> 23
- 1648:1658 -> 32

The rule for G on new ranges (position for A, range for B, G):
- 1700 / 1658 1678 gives 24.3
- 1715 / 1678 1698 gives 23.4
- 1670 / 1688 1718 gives 26.3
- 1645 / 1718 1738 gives 29.8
